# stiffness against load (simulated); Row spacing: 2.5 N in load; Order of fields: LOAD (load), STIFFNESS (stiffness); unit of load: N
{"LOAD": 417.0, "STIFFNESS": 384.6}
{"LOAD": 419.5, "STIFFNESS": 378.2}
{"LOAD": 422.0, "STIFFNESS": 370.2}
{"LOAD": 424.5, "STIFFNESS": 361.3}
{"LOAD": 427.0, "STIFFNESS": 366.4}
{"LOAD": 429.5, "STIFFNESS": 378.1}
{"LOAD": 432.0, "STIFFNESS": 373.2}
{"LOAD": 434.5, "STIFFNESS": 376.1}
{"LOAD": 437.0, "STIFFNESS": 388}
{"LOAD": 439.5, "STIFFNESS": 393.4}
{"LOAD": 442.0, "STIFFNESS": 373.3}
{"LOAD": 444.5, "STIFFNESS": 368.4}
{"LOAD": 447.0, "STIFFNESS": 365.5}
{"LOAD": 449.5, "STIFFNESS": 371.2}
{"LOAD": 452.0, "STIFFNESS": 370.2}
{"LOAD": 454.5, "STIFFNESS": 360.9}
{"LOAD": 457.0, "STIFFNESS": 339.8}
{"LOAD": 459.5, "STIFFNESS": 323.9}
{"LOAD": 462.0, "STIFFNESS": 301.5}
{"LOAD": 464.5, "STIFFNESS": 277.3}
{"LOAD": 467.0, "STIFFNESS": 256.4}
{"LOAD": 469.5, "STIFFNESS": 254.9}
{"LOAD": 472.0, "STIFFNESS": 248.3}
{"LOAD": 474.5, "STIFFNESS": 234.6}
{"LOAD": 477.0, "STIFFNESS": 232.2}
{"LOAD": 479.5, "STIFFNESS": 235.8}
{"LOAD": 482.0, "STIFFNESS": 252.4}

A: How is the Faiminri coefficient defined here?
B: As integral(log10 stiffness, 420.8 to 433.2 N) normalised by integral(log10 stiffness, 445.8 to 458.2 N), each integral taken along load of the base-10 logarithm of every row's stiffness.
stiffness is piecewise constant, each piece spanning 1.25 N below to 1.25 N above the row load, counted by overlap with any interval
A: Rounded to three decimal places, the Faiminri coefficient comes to 1.004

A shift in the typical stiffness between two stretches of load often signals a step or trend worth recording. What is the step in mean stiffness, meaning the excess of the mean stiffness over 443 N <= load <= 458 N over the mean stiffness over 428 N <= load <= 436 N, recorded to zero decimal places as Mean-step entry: -13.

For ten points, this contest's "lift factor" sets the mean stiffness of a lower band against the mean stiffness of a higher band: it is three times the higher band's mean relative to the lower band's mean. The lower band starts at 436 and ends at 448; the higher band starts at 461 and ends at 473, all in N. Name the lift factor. 2.1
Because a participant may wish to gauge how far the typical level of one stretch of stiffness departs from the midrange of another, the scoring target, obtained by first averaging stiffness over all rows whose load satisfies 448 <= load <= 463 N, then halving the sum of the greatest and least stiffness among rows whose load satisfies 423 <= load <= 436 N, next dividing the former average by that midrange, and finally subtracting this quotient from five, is 4.07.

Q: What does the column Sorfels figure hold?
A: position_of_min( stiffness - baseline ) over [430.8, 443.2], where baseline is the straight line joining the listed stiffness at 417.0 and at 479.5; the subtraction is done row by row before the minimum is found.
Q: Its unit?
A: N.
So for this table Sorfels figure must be 432.0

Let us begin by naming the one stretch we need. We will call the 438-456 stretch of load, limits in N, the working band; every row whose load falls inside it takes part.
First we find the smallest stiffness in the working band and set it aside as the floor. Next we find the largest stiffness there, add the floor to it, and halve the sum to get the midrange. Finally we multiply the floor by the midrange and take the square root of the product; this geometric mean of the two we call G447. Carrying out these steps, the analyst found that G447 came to 369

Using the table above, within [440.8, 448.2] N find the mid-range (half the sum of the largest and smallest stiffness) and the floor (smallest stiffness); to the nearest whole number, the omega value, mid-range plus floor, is 735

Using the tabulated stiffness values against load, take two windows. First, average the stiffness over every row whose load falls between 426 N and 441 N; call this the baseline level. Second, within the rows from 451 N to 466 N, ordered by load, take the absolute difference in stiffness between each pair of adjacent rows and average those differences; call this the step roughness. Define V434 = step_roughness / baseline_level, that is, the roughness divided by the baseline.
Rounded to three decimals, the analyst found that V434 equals 0.049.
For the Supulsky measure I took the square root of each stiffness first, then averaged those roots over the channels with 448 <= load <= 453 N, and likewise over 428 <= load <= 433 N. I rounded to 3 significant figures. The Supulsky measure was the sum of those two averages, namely 38.6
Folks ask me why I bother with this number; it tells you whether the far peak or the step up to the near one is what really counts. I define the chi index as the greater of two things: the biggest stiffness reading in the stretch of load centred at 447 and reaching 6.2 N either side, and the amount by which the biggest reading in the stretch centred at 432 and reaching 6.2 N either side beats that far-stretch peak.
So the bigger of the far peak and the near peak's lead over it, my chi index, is 373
